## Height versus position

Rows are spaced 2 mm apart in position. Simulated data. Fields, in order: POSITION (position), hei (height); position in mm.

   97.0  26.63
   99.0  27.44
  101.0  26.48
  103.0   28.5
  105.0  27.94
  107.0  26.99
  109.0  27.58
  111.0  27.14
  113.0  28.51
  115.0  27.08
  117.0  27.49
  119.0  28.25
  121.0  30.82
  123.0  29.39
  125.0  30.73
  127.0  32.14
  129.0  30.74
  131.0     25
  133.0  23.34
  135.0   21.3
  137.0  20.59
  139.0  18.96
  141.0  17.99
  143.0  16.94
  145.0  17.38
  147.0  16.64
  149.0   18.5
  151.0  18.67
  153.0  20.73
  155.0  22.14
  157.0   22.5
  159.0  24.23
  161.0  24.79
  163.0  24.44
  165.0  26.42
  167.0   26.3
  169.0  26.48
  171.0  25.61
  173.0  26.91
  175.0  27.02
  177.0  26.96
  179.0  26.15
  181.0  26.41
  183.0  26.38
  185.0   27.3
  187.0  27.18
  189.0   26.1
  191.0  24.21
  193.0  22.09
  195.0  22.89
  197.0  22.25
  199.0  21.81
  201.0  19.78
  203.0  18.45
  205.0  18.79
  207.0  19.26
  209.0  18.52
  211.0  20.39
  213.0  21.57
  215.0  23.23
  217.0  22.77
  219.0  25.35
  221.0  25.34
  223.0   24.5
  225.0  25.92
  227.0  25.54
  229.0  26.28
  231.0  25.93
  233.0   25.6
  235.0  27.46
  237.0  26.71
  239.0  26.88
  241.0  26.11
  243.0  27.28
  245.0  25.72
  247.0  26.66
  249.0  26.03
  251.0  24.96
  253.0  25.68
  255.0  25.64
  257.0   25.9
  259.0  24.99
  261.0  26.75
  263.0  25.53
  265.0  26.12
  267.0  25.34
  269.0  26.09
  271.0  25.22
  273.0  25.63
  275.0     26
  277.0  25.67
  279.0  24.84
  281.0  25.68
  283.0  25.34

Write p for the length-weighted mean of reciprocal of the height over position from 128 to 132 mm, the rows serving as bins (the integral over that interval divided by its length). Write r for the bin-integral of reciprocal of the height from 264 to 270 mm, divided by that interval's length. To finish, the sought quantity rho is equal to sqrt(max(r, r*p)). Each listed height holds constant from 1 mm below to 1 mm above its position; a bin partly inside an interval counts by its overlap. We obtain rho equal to 0.197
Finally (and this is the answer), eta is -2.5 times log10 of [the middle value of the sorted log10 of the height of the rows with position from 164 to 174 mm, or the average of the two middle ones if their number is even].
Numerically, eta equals -0.382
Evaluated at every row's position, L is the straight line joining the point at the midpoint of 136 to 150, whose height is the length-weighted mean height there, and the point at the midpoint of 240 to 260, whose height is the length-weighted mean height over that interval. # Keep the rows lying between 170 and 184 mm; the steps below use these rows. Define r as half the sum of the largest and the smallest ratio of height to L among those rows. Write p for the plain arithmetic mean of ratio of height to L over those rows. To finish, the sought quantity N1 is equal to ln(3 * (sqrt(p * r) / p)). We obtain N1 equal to 1.10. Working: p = 1.29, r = 1.29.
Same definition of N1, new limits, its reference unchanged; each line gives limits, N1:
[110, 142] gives 1.06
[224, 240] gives 1.10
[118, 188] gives 1.13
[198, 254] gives 1.08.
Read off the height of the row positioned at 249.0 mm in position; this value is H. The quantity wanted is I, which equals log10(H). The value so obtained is 1.415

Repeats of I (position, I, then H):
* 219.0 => 1.404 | 25.35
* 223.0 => 1.389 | 24.5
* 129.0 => 1.488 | 30.74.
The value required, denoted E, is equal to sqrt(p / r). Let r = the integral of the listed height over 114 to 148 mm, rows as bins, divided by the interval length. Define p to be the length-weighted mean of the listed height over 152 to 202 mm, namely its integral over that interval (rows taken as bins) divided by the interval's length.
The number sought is 1.01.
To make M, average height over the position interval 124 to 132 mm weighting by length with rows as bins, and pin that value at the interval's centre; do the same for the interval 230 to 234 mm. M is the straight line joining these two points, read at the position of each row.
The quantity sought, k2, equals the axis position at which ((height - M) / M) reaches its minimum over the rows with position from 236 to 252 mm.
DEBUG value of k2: 251.0 mm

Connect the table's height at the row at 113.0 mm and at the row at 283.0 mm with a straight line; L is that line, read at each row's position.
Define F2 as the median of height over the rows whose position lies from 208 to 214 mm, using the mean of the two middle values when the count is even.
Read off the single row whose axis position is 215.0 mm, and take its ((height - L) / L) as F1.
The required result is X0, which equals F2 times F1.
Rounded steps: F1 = -0.13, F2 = 20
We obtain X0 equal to -3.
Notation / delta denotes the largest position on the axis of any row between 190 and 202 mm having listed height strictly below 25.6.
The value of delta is 201.0 mm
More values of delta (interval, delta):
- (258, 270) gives 267.0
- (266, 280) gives 279.0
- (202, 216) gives 215.0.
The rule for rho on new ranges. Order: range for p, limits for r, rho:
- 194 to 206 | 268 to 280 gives 0.198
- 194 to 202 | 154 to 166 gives 0.204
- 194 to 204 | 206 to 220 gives 0.216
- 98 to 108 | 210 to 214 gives 0.218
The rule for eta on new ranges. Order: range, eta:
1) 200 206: -0.263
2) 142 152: -0.234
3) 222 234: -0.374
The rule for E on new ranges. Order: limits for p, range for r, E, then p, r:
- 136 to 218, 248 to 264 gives 0.94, 22.6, 25.7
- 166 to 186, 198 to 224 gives 1.11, 26.6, 21.5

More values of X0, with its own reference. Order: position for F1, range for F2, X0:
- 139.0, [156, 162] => -8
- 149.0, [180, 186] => -9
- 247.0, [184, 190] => 1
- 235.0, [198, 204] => 1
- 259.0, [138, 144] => -1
